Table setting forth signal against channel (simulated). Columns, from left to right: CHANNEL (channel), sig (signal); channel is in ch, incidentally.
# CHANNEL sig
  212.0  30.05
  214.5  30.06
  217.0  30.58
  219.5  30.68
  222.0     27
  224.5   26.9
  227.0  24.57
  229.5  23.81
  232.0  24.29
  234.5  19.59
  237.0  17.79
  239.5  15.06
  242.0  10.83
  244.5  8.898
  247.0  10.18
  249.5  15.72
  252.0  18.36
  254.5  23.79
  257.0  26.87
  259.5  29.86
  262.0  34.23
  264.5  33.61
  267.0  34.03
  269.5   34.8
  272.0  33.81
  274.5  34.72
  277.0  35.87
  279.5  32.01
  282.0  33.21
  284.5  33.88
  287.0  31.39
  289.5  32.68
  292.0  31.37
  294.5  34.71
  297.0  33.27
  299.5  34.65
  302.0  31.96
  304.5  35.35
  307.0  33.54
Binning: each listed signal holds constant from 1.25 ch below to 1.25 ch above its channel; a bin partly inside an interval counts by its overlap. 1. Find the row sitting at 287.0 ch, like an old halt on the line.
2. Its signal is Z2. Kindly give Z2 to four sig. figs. 31.39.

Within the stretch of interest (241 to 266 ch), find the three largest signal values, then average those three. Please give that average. 32.6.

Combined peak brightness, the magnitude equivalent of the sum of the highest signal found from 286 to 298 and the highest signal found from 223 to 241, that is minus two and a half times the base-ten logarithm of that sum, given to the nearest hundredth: -4.47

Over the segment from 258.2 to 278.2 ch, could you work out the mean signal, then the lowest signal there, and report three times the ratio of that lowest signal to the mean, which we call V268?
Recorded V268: 2.6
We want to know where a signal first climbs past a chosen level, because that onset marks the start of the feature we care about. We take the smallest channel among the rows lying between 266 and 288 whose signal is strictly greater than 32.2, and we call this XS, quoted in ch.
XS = 267.0 ch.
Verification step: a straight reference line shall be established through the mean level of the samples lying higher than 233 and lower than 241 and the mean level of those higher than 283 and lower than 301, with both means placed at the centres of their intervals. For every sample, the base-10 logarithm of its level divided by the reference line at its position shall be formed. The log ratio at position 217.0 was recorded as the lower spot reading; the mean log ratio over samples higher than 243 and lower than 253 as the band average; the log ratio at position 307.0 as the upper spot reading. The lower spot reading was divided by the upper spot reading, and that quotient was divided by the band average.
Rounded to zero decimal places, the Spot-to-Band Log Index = 41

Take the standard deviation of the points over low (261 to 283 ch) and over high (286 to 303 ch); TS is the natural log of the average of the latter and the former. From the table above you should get 0.2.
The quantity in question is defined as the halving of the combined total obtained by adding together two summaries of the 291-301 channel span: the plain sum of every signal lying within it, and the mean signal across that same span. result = 84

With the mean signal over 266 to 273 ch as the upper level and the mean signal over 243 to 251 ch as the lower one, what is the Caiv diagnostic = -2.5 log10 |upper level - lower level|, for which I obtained -3.4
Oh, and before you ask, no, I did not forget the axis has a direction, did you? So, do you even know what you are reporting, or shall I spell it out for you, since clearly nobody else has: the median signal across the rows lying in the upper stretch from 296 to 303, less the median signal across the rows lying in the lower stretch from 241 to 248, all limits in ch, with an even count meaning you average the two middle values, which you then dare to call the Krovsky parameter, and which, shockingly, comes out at 23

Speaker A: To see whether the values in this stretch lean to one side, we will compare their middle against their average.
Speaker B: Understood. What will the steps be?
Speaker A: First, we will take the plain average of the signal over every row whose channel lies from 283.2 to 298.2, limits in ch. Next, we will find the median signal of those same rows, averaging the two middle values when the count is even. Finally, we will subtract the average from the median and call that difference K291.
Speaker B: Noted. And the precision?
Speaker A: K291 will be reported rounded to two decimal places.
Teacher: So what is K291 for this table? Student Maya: 0.09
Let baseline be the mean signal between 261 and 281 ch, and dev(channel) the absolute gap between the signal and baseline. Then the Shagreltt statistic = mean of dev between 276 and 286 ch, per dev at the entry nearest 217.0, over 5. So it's 0.07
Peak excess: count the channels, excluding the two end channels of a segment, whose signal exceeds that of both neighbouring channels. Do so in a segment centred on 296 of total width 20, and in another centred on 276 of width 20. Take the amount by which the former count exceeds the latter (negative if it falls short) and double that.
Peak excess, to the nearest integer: 2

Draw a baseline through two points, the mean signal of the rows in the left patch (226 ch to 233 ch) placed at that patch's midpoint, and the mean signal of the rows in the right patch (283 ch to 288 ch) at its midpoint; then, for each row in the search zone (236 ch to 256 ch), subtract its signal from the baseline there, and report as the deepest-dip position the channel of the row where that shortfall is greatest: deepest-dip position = 244.5 ch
